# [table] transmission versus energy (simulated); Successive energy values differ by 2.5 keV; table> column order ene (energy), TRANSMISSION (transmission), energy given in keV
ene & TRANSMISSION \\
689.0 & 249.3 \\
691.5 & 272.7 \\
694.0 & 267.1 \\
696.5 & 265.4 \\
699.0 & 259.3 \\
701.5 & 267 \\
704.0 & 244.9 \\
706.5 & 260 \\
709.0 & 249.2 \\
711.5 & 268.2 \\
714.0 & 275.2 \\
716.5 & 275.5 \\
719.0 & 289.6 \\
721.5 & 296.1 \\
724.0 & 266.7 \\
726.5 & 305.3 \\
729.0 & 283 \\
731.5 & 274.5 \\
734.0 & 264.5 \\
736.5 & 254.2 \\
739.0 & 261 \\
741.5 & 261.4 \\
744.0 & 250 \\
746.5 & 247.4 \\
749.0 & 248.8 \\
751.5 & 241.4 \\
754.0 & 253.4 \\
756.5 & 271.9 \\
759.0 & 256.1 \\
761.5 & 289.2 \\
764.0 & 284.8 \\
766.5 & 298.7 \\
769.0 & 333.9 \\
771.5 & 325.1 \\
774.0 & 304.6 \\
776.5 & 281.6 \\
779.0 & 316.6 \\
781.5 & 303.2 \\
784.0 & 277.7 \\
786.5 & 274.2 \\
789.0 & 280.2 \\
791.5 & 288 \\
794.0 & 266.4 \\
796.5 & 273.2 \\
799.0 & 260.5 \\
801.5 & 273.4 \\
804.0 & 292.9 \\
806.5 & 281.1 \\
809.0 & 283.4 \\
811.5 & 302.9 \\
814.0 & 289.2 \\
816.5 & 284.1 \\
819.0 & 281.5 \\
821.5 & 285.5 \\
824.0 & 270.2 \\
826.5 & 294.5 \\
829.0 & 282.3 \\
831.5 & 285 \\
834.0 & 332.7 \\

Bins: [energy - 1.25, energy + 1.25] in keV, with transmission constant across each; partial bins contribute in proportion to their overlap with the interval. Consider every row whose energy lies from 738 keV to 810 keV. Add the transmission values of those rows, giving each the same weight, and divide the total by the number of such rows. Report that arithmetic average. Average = 279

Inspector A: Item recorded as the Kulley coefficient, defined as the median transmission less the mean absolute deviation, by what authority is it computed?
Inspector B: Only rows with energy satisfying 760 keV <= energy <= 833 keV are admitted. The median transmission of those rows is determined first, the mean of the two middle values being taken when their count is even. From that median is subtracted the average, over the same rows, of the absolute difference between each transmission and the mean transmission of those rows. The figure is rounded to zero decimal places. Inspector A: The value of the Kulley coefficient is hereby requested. 273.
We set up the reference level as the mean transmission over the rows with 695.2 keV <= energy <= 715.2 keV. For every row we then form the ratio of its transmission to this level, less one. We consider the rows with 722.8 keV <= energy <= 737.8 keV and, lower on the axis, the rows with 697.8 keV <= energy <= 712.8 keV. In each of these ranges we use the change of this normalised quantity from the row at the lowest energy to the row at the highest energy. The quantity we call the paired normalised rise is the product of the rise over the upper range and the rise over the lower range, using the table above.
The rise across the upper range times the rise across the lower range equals -0.0016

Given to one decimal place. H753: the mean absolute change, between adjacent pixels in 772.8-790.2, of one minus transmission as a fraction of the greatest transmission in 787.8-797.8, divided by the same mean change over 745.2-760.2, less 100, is -98.4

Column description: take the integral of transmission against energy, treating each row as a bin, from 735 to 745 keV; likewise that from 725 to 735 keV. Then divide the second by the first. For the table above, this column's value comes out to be 1.10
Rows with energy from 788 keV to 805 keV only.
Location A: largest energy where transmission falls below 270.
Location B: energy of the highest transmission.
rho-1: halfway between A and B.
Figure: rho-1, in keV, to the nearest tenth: 801.5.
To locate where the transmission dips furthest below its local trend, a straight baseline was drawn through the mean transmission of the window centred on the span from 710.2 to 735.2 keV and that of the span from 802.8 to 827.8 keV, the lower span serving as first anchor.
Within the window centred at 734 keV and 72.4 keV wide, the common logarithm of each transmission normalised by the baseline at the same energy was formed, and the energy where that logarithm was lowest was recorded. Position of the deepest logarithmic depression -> 751.5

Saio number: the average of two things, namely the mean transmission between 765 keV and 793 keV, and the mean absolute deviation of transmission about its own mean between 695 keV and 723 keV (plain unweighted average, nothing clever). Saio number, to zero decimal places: 155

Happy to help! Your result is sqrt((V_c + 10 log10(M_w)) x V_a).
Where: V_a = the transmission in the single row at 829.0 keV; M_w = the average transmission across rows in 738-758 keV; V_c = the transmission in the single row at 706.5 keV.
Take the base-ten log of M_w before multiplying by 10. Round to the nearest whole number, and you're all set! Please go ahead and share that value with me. 283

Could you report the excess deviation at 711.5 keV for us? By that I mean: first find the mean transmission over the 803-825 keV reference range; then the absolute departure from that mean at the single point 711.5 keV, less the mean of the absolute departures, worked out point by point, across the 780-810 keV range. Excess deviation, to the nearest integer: 7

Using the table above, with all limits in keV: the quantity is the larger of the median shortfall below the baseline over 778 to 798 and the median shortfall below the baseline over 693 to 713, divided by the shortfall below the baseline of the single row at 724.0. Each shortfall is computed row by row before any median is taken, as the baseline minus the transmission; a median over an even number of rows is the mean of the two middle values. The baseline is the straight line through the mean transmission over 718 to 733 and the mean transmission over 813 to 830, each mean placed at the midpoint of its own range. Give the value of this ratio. 1.2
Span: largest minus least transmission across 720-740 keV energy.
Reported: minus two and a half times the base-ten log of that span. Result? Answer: -4.3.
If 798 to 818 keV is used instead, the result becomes -4.1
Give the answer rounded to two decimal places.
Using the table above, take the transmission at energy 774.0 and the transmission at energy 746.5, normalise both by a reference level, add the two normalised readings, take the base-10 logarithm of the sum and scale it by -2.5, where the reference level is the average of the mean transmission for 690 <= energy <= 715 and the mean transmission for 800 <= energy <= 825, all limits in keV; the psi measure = -0.76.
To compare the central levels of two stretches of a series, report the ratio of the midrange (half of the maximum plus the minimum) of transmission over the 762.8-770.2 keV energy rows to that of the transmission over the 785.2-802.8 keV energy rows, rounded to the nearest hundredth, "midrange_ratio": 1.13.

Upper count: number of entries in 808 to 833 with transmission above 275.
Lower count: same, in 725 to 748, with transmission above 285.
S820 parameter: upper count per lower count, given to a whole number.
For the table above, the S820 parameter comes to 9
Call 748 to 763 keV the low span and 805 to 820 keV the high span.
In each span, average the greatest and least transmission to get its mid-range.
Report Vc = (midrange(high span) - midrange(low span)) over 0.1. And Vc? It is 267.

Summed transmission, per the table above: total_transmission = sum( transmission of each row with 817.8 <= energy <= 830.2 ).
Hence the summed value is 1414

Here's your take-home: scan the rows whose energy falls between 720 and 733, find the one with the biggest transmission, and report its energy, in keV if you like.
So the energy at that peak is 726.5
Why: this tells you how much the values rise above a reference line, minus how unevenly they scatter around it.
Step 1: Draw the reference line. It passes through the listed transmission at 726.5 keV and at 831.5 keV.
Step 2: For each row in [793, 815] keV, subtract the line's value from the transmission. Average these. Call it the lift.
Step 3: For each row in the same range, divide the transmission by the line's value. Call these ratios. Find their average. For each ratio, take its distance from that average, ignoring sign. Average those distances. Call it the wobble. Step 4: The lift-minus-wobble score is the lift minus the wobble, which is -10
